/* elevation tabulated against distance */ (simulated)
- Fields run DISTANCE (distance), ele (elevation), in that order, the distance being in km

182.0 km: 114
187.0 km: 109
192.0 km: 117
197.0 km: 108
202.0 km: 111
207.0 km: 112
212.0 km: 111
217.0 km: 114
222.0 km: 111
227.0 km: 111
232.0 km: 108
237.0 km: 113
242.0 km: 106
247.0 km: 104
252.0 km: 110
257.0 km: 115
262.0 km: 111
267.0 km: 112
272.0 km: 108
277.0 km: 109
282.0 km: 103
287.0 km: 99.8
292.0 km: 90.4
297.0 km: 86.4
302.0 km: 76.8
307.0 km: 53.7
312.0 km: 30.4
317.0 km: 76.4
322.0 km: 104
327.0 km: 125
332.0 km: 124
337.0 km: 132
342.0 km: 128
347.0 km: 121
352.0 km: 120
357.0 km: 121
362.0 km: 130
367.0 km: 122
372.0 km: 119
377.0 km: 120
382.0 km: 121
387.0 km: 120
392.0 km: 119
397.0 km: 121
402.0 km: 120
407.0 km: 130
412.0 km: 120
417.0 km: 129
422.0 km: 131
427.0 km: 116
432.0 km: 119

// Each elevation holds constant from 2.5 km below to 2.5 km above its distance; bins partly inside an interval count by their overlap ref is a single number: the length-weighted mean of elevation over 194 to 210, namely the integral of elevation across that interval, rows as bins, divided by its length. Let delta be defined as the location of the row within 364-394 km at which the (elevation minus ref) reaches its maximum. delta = 367.0 km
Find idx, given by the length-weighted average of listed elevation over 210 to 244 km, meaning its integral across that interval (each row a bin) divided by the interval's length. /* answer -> 111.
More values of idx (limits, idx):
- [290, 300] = 88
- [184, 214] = 111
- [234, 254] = 108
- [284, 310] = 81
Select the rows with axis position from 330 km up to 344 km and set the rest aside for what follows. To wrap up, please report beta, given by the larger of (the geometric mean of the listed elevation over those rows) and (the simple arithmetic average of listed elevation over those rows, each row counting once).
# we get 128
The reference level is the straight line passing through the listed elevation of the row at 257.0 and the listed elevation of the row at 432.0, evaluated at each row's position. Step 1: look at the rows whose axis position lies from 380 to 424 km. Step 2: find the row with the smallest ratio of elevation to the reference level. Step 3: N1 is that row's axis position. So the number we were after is 392.0 km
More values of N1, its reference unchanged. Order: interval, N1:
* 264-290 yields 287.0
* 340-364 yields 352.0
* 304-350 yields 312.0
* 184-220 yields 197.0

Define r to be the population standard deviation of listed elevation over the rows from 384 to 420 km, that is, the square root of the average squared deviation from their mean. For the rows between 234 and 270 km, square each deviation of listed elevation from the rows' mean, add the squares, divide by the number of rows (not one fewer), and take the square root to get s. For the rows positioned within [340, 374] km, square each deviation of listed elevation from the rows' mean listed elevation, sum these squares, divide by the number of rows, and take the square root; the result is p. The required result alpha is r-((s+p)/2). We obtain 1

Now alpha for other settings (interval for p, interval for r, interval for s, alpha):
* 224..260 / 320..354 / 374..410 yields 5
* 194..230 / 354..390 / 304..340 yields -16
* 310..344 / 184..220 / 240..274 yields -16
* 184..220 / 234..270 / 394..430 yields -1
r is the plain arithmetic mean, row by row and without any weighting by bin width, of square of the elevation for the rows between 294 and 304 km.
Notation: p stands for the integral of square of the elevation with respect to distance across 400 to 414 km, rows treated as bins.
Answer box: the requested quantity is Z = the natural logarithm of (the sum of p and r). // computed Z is 12.3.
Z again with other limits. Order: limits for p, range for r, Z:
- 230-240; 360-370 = 11.8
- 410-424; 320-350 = 12.4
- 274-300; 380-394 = 12.5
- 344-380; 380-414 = 13.2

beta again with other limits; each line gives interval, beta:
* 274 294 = 101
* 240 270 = 110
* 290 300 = 88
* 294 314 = 62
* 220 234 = 110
